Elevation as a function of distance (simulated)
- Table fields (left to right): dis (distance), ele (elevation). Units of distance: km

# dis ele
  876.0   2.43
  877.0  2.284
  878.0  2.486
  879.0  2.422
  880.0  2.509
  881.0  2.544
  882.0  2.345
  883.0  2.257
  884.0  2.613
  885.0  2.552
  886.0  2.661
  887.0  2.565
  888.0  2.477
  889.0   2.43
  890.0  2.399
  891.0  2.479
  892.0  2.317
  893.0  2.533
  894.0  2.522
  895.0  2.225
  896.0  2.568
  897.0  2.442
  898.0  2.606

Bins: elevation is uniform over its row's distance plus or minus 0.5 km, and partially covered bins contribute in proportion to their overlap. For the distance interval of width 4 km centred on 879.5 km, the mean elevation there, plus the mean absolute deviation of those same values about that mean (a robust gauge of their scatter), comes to 2.53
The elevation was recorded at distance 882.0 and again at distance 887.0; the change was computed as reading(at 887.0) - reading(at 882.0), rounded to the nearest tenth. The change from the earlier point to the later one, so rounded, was 0.2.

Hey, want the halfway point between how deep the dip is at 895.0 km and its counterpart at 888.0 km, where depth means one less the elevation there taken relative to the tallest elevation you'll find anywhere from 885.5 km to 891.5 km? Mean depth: 0.12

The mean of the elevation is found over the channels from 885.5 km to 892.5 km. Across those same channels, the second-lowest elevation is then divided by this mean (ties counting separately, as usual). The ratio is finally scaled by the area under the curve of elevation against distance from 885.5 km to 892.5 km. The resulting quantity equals 17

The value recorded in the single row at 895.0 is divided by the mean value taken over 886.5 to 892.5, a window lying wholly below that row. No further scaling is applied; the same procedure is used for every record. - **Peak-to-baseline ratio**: 0.910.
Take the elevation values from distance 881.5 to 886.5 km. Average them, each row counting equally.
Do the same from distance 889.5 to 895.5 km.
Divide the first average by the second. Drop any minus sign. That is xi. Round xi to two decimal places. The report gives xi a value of 1.03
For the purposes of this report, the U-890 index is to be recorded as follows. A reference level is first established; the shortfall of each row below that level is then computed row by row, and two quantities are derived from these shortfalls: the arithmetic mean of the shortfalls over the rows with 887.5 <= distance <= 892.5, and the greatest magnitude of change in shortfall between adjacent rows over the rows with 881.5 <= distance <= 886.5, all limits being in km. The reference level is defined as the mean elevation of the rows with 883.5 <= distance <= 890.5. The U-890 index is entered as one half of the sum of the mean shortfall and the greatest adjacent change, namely 0.23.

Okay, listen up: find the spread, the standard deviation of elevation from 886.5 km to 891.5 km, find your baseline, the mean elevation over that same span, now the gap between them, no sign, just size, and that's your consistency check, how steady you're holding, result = 2.41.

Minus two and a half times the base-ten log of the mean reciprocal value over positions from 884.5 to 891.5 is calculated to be 1.00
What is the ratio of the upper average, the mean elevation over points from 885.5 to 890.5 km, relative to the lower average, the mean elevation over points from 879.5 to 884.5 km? 1.02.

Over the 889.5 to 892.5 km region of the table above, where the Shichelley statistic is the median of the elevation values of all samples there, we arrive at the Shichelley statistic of 2.40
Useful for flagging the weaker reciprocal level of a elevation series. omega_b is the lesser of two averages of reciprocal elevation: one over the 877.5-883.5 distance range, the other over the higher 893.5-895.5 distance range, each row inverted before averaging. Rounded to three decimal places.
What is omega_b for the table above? 0.413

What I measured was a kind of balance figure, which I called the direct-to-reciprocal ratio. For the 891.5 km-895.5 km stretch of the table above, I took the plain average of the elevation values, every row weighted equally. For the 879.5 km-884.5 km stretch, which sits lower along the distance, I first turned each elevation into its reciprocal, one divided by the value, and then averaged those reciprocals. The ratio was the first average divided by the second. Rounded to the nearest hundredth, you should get 5.87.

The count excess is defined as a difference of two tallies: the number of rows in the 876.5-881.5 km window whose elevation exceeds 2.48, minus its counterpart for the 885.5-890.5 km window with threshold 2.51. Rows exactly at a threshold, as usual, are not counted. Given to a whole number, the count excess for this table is 1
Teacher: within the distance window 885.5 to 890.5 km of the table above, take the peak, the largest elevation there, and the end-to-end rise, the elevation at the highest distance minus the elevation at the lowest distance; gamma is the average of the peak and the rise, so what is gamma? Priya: 1.20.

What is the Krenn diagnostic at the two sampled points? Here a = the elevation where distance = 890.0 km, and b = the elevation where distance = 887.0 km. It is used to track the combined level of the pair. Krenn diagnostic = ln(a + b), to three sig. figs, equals 1.60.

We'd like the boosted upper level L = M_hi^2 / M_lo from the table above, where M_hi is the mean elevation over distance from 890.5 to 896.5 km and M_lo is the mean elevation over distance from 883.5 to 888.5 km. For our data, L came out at 2.31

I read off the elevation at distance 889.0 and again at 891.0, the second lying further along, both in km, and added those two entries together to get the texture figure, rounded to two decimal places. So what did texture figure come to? 4.91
